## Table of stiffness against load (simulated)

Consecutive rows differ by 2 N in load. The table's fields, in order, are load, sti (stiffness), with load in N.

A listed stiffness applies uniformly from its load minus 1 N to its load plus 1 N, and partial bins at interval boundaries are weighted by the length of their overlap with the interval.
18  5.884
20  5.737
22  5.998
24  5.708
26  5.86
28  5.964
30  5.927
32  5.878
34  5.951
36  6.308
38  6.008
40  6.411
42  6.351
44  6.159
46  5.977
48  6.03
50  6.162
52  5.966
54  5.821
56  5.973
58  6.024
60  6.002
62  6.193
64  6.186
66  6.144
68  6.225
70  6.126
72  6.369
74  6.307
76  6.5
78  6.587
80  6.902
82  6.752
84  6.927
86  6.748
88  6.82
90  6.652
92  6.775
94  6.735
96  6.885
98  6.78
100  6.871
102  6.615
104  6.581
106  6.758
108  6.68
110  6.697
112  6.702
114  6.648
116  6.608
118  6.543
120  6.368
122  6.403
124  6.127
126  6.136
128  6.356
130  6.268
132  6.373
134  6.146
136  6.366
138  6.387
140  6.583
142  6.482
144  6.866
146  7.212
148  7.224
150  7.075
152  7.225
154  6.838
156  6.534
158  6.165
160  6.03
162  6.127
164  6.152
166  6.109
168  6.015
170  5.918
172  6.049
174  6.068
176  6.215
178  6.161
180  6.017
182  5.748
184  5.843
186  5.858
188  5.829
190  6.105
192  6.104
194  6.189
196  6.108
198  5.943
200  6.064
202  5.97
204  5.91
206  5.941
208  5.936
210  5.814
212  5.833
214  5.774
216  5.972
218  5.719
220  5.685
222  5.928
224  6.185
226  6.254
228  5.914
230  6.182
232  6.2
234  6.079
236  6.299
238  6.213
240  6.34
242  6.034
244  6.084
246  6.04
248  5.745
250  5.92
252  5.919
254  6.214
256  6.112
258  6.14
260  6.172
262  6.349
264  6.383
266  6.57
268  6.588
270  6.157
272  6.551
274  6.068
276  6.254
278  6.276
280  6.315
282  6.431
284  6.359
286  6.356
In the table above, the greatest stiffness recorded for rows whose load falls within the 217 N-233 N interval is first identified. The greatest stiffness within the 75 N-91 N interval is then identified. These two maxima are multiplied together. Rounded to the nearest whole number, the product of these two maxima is 43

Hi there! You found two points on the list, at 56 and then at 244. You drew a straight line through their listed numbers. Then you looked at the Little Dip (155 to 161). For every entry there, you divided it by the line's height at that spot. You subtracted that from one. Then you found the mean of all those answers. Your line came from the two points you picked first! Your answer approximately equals -0.03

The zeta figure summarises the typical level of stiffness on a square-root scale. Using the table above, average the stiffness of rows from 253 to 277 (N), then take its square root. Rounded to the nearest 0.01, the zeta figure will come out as 2.51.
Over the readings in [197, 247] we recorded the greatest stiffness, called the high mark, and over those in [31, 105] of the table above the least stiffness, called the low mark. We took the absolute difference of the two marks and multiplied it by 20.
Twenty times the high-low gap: 10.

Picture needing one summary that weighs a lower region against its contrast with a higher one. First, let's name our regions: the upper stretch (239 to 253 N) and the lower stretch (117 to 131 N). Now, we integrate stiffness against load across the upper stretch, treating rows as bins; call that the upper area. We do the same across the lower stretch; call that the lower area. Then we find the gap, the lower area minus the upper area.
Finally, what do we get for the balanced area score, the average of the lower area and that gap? 46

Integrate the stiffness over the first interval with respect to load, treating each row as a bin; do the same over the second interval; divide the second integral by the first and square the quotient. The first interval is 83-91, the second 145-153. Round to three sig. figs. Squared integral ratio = 1.12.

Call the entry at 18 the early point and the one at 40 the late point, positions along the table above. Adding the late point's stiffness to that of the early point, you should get 12.3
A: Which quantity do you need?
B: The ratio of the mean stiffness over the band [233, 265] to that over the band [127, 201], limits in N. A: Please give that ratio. 0.97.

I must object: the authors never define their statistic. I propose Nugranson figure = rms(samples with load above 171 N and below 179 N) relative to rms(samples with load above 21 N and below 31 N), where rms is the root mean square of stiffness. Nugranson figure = 1.04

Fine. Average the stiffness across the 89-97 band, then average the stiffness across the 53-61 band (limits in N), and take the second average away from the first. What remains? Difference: 0.81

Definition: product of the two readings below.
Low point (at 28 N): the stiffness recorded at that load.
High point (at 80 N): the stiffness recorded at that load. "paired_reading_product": 41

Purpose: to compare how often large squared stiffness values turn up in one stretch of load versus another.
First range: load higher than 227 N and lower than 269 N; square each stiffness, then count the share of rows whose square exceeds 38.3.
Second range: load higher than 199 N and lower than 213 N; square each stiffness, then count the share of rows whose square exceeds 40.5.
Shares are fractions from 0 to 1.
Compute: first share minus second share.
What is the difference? 0.43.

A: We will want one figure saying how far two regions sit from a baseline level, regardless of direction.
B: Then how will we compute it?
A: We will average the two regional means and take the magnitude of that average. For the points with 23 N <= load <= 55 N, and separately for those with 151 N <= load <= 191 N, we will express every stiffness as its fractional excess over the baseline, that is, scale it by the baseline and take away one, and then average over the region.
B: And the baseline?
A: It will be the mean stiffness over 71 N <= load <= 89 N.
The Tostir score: 0.085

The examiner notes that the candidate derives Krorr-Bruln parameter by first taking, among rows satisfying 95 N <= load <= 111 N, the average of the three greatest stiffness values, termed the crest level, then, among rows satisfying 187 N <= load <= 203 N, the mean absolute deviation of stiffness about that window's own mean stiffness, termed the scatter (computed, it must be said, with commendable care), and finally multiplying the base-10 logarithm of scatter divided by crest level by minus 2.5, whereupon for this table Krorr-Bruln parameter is 4.7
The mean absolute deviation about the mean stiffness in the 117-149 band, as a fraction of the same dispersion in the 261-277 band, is 1.6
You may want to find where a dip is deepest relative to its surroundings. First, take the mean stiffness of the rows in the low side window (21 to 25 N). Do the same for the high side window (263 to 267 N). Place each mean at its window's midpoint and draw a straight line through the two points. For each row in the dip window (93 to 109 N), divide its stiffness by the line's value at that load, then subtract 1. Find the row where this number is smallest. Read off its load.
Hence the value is 104 N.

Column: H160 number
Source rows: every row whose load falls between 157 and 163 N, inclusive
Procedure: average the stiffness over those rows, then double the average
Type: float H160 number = 12.2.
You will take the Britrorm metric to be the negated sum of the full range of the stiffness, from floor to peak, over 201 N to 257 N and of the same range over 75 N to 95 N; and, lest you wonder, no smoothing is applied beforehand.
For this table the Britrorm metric -1.1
